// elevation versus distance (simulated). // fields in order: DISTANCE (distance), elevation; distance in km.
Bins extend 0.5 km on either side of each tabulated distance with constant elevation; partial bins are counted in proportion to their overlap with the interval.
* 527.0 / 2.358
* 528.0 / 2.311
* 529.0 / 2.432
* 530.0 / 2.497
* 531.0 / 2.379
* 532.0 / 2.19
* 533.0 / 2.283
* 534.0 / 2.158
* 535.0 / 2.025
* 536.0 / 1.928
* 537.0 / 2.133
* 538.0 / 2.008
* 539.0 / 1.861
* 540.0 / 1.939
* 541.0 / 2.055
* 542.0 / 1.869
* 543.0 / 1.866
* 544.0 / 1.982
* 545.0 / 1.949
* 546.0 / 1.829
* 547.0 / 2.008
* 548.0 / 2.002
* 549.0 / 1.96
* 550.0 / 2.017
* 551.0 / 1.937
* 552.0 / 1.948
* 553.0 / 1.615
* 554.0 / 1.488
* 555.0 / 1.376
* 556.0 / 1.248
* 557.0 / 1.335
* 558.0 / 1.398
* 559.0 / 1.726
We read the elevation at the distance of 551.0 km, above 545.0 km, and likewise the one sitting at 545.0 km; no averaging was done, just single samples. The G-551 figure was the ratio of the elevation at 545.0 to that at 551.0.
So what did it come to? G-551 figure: 1.01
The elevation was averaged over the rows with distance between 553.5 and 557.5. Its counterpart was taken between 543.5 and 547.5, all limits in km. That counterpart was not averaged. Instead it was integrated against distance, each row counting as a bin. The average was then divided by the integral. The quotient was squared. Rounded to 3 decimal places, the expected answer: 0.031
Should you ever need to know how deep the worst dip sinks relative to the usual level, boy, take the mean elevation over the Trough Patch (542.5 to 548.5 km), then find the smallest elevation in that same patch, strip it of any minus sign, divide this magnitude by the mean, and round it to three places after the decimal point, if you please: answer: 0.943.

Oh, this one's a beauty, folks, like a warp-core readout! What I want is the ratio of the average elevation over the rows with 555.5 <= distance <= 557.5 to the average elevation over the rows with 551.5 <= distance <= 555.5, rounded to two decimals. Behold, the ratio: 0.80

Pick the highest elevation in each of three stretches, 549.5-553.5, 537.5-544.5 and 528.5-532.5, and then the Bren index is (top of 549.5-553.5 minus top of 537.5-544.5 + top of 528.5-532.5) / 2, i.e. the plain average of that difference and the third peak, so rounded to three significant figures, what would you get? 1.23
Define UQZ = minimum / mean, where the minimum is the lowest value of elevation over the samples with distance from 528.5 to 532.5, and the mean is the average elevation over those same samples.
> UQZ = 0.922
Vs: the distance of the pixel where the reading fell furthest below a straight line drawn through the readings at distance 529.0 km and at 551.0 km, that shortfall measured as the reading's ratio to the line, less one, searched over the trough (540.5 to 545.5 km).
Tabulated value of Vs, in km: 542.0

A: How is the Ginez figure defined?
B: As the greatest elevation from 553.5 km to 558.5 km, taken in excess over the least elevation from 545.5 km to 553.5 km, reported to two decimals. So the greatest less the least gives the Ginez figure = -0.13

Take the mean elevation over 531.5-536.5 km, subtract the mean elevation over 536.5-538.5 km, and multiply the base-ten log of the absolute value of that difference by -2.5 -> 3.3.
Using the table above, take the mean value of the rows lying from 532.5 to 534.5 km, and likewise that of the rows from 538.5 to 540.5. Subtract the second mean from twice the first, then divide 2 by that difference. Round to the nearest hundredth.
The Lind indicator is 0.79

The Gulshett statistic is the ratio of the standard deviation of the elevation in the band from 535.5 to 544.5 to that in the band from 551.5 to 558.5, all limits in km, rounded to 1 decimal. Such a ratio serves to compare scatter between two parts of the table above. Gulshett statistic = 0.4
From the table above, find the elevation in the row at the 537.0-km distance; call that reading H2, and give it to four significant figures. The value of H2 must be 2.133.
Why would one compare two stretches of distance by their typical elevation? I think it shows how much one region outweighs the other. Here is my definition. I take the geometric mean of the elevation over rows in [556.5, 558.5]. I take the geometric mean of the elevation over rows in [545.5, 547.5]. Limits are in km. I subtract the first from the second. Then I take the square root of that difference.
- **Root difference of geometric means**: 0.74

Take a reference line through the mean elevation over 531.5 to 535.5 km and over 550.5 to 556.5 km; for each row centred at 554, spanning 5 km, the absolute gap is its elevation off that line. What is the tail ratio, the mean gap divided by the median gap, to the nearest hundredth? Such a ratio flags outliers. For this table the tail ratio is 0.95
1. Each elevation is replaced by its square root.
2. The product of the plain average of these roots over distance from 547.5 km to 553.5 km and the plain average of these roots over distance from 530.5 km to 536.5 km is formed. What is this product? 2.0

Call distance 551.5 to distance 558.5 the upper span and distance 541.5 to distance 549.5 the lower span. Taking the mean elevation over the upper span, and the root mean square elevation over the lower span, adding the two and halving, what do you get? 1.71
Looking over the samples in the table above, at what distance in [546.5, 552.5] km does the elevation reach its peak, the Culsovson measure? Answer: 550.0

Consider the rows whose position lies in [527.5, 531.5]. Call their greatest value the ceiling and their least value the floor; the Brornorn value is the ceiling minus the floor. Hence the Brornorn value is 0.19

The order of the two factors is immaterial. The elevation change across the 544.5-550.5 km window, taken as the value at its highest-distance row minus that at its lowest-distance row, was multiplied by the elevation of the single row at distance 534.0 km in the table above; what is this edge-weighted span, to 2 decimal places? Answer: 0.15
